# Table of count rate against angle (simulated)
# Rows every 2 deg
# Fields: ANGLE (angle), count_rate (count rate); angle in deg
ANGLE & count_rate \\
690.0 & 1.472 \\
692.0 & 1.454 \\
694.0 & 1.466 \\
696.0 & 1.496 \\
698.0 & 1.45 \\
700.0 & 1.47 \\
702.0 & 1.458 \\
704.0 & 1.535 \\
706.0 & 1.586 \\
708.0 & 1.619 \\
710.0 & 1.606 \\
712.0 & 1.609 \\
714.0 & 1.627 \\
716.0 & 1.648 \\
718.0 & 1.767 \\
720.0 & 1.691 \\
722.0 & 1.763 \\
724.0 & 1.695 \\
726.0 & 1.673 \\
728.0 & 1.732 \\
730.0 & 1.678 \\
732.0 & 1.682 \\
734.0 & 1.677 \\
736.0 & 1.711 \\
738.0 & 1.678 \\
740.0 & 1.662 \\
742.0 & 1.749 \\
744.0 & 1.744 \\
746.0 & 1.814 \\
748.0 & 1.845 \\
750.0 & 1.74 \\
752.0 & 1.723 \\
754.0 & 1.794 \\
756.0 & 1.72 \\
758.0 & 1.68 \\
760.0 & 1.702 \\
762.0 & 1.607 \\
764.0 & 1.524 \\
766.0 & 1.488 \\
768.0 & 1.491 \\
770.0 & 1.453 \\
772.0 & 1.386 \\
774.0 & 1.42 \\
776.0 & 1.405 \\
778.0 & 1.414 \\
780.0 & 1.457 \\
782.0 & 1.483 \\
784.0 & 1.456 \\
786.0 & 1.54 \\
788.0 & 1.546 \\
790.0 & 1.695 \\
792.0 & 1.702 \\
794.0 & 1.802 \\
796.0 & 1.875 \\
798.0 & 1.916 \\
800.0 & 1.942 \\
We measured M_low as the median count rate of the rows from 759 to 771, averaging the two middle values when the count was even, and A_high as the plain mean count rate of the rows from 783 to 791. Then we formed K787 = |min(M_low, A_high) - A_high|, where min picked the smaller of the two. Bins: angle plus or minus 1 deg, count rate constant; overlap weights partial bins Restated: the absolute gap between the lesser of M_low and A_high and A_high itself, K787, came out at 0.052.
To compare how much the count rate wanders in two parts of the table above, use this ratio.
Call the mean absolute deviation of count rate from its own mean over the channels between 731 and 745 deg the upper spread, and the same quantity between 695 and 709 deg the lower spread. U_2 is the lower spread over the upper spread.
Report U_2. 1.9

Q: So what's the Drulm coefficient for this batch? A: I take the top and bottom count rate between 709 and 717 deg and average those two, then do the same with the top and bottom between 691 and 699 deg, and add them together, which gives 3.10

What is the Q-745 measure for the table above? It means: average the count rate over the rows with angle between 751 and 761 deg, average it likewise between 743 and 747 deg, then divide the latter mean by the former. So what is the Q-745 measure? 1.03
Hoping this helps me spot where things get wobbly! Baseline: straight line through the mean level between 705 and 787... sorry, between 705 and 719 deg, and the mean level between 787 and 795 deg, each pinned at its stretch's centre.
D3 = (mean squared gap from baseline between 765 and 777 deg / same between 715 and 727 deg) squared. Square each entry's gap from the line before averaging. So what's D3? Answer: 89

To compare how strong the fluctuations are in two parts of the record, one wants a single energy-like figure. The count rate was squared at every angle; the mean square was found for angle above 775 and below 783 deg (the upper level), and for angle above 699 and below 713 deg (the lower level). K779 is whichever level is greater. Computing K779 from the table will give 2.42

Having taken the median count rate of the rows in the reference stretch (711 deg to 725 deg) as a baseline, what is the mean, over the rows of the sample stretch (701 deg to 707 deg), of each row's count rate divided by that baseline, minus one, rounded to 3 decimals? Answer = -0.097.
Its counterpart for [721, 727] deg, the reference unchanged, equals 0.011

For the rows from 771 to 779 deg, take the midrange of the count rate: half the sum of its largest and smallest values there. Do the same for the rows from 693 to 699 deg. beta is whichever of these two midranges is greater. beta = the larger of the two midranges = 1.47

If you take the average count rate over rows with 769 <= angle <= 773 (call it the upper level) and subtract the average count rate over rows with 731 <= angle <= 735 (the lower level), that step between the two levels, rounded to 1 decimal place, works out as -0.3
